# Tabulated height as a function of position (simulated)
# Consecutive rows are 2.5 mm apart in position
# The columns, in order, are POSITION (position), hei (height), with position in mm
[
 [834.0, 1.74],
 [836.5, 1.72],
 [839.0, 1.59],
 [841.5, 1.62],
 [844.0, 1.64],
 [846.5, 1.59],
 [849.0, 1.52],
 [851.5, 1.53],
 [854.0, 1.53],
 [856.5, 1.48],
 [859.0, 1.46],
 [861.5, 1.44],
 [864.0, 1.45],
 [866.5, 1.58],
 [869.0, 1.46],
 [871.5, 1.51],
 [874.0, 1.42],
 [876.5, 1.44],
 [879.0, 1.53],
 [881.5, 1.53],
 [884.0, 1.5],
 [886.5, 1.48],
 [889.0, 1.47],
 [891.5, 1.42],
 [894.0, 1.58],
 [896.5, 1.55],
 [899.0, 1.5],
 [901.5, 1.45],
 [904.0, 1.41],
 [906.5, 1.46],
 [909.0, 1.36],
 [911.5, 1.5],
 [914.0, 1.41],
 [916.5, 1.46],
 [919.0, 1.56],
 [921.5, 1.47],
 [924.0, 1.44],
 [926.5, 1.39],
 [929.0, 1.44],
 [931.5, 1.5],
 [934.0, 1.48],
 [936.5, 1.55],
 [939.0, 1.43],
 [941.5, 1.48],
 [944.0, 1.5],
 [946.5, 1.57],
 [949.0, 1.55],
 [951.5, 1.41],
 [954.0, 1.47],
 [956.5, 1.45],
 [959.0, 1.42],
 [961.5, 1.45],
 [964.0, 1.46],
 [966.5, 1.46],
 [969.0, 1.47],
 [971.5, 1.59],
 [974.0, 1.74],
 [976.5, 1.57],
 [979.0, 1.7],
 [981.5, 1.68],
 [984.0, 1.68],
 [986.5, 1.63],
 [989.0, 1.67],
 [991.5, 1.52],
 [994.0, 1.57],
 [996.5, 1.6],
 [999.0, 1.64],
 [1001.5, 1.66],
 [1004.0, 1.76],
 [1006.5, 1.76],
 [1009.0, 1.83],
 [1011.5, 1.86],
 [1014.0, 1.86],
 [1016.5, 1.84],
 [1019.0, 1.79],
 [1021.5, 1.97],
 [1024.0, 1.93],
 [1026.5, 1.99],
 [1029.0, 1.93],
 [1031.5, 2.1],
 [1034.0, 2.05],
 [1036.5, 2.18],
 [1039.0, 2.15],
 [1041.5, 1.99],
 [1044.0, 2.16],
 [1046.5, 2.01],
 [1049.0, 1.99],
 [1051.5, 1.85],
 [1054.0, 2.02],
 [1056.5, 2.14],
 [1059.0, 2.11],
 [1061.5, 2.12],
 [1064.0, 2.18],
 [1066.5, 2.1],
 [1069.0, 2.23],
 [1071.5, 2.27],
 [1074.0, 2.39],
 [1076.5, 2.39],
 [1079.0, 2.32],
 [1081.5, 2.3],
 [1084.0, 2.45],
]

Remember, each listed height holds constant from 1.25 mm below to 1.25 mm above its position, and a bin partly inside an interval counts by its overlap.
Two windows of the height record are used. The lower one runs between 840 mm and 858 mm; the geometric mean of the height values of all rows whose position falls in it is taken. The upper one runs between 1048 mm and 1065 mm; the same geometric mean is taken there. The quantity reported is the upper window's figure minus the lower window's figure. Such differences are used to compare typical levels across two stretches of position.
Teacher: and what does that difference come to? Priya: 0.50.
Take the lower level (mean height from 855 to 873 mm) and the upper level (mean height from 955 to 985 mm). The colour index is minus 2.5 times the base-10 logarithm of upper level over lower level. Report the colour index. -0.05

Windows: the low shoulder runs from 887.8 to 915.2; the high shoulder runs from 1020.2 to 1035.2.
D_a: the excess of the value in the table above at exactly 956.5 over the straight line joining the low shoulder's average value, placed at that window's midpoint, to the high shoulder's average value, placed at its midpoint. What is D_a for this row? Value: -0.25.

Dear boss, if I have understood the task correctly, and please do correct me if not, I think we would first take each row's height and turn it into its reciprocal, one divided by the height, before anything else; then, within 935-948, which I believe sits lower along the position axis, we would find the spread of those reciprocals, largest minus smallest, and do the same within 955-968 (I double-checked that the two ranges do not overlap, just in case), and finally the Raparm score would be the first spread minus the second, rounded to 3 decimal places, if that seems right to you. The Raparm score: 0.043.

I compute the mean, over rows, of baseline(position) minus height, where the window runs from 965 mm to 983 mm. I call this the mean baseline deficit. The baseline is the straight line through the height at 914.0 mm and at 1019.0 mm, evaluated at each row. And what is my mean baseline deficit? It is 0.03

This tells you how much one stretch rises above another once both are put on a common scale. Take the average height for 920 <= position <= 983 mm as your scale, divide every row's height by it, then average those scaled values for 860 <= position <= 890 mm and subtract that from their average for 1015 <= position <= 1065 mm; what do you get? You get 0.36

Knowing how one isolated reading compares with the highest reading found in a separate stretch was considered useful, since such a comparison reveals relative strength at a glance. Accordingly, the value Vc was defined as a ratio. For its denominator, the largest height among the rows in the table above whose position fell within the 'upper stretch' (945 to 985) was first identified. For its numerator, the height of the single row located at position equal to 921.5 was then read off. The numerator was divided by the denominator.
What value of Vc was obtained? 0.845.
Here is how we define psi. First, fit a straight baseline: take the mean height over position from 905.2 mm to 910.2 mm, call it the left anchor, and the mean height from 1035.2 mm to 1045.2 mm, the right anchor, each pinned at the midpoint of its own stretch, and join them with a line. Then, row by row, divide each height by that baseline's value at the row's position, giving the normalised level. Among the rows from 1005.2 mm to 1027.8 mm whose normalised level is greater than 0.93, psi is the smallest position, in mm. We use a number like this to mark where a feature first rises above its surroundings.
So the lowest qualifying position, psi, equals 1009.0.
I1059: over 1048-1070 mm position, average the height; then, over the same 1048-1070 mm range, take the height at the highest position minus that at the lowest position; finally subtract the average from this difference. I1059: -1.8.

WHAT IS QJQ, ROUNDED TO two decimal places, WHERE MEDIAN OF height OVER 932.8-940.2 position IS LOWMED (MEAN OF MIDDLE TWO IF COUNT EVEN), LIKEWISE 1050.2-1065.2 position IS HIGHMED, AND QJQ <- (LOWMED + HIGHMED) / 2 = 1.80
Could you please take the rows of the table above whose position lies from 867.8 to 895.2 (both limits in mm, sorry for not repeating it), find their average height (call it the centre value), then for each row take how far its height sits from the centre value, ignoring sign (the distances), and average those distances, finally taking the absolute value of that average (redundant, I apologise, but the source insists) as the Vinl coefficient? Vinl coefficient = 0.040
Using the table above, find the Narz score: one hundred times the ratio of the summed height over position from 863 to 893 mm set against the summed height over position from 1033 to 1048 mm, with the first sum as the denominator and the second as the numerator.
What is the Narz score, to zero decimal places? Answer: 70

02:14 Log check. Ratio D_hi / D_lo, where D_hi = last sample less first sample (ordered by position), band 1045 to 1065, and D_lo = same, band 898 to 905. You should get -2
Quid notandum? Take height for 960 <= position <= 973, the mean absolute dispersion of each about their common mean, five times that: 0.21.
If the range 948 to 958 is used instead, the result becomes 0.20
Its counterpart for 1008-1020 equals 0.10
